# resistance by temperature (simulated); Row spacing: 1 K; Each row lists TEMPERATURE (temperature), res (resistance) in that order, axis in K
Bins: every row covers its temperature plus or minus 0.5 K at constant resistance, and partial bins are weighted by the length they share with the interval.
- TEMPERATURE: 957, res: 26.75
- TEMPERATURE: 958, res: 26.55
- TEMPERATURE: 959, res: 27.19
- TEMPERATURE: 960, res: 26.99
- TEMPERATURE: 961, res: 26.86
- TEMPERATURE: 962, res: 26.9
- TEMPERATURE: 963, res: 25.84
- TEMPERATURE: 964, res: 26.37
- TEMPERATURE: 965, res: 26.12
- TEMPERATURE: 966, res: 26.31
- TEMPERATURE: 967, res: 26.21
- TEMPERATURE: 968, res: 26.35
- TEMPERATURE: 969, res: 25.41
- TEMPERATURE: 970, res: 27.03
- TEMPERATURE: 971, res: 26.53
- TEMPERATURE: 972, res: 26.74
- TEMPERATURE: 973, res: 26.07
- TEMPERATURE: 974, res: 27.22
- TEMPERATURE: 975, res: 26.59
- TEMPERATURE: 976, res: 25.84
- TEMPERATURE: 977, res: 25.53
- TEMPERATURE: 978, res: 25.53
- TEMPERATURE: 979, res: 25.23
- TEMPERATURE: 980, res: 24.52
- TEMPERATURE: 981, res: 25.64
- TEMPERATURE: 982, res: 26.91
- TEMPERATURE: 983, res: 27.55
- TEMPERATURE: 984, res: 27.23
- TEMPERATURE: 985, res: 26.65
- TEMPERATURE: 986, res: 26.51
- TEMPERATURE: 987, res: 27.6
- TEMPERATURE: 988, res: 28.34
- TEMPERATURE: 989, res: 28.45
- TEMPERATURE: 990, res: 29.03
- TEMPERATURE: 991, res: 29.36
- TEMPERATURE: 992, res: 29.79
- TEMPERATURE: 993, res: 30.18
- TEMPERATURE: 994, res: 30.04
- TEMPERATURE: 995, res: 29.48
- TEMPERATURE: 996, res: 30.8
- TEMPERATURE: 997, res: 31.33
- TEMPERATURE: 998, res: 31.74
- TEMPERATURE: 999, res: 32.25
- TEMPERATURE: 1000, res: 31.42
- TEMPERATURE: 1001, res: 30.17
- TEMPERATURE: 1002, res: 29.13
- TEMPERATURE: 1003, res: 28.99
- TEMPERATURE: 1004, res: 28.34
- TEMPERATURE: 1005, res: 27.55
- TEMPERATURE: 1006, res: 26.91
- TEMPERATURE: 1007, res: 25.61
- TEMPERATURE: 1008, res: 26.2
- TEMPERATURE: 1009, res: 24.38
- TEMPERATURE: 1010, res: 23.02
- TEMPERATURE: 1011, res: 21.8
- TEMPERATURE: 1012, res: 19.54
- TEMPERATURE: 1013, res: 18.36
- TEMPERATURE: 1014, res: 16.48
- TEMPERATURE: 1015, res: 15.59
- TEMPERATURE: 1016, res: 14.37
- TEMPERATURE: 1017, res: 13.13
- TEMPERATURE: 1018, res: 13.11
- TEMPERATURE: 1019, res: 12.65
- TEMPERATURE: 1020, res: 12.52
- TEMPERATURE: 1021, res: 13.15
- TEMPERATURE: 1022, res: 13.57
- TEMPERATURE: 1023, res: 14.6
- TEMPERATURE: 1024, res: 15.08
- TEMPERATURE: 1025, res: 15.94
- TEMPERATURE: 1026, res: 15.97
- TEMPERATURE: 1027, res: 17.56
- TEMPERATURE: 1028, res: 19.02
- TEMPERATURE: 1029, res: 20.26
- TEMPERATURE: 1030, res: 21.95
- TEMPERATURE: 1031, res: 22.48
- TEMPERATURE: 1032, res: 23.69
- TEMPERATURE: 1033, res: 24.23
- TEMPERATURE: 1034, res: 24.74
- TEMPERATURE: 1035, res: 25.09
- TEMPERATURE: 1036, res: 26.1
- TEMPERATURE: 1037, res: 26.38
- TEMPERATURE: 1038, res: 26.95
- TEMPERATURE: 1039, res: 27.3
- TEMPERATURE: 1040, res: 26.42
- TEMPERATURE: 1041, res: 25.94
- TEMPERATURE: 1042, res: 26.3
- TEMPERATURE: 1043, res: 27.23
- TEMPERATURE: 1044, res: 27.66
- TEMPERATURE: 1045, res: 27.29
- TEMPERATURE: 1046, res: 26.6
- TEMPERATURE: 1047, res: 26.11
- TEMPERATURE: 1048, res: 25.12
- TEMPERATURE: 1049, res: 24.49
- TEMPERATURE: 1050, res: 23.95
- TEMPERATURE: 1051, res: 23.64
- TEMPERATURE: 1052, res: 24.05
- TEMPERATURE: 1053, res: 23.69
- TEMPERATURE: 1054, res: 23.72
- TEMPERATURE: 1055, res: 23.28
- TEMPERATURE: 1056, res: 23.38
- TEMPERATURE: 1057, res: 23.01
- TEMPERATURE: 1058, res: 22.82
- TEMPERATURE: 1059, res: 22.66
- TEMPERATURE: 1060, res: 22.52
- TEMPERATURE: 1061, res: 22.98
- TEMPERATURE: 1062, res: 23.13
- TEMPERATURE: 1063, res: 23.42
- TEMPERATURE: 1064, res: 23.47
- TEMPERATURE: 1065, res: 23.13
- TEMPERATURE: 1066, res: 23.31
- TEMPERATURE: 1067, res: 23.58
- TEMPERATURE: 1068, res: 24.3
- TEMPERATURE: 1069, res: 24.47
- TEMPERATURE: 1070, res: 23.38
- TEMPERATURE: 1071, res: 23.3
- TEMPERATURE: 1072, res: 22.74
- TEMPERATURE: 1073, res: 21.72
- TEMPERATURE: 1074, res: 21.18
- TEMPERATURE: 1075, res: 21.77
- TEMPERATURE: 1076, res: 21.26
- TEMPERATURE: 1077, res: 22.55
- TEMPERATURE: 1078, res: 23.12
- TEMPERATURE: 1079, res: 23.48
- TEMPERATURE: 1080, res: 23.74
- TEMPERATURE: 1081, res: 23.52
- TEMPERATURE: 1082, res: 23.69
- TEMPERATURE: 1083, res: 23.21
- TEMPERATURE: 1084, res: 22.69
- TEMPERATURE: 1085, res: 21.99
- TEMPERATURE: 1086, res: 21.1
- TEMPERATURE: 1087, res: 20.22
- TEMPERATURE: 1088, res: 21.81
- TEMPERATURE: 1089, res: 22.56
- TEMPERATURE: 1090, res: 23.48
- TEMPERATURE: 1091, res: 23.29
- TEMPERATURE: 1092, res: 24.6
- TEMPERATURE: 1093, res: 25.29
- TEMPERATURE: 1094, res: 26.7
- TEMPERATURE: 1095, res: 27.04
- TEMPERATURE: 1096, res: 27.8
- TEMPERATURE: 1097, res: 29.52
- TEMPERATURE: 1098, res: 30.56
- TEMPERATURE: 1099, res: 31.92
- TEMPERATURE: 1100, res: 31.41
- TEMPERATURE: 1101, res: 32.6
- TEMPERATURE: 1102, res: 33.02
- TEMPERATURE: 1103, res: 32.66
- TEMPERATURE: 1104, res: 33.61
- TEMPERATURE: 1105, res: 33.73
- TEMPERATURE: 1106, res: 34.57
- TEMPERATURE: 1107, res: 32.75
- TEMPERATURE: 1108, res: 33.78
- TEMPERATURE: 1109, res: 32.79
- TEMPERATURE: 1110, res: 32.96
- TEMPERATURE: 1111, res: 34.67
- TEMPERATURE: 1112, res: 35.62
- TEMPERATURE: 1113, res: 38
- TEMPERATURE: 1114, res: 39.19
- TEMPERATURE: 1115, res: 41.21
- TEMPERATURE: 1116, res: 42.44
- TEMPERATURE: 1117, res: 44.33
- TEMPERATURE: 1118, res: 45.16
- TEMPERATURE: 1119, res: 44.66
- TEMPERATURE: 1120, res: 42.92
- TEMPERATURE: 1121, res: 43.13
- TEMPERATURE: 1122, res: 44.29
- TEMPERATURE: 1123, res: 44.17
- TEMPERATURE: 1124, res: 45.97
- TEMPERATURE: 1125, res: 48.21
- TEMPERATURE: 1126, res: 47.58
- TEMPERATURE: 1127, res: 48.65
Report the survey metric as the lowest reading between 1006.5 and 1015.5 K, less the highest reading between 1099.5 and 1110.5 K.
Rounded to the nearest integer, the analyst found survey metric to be -19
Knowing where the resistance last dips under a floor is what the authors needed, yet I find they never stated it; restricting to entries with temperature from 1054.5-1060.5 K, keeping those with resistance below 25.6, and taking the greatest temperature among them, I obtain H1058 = 1060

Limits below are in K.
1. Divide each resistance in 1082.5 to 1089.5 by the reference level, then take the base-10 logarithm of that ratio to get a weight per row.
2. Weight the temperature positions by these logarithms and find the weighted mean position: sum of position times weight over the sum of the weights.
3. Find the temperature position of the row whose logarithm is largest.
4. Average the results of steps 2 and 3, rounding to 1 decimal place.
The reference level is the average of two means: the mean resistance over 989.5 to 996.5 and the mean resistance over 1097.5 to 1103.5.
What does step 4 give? 1084.6 K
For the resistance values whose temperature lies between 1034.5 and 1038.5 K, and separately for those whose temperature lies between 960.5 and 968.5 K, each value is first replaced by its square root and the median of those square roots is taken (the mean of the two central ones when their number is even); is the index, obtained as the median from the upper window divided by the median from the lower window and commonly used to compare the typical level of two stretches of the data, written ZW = 1.00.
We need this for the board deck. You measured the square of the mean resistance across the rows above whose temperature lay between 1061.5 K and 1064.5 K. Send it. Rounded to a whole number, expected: 545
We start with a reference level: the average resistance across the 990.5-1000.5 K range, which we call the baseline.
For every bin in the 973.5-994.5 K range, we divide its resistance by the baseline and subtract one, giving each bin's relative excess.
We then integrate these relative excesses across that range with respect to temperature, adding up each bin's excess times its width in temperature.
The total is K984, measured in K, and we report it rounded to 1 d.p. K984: -2.3 K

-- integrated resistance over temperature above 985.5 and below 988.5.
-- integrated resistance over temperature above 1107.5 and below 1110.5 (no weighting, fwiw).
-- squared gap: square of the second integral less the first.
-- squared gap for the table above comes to 292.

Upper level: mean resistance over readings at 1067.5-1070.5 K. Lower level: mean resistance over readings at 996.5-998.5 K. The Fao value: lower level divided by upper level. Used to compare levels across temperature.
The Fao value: 1.31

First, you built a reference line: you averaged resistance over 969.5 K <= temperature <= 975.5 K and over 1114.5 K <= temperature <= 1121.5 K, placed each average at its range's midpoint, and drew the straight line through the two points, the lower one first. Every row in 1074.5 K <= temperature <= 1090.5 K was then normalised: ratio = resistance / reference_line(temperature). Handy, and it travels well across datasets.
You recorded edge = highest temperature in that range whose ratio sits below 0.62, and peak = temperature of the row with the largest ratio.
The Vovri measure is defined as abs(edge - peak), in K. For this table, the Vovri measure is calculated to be 10 K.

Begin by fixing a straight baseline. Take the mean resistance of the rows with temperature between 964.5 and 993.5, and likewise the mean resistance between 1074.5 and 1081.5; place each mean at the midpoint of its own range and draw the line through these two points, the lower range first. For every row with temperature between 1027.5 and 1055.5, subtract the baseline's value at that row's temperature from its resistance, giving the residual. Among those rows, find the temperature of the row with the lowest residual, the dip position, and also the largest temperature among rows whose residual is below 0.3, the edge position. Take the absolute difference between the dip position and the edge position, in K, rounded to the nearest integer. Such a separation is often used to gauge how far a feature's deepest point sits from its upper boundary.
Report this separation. 27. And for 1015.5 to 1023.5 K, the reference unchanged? 3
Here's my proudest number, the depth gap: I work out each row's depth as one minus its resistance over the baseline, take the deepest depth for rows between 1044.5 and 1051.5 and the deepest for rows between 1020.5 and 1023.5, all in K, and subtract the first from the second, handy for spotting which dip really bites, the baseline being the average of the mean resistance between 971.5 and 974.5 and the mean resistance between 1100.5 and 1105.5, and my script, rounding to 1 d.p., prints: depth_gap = 0.4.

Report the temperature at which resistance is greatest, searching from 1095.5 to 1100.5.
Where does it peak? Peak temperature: 1099 K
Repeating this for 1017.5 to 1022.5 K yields 1022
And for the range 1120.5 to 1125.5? 1125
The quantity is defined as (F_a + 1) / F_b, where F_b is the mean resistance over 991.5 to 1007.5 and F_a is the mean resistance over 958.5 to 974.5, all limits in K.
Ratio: 0.93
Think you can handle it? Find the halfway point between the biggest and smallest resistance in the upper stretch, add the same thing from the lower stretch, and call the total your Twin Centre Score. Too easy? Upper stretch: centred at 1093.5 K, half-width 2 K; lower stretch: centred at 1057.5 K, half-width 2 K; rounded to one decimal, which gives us 48.8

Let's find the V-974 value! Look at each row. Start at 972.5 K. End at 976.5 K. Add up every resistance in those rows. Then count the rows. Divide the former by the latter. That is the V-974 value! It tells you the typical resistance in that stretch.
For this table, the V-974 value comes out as 26.4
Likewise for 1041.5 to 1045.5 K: 27.1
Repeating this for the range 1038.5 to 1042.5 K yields 26.5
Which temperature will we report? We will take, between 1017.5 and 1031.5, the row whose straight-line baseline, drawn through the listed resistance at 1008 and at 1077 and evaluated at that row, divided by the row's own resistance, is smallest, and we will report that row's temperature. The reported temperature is 1031 K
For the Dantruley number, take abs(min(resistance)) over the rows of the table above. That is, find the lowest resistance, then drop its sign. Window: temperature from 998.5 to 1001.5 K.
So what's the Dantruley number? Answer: 30.2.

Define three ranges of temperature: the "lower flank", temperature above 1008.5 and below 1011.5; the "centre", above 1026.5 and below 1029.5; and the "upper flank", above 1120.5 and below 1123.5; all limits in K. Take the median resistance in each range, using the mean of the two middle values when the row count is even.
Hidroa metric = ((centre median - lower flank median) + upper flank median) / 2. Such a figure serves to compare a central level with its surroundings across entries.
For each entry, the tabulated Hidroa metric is 20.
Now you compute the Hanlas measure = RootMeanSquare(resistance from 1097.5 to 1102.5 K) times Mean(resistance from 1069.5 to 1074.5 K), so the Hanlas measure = 717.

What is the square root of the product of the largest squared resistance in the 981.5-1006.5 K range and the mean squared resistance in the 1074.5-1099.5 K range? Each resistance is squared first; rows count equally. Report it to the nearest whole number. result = 789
